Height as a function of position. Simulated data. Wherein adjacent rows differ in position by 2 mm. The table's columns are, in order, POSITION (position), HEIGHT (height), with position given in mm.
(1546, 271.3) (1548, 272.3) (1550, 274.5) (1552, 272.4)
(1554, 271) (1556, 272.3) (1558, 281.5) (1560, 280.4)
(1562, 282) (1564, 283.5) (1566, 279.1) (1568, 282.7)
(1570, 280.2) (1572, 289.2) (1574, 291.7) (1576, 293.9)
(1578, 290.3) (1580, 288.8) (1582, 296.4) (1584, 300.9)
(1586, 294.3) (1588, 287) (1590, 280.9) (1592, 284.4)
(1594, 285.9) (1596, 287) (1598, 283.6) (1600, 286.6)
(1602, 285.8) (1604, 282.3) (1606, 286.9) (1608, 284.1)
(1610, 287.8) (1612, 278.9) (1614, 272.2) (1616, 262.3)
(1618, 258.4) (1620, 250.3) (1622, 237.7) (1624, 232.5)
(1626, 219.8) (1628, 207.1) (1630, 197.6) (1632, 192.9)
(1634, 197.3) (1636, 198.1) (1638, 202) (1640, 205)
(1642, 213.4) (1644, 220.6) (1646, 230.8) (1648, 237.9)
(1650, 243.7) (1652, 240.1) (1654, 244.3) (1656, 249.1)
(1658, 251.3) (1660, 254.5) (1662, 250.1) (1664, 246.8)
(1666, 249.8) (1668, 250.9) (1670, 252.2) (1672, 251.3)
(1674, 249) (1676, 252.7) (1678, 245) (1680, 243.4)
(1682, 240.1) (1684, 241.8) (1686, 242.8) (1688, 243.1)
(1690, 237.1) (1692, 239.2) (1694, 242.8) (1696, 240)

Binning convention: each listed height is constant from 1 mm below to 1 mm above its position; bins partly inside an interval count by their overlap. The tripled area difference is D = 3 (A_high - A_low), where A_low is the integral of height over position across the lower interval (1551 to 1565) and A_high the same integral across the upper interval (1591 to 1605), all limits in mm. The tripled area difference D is 315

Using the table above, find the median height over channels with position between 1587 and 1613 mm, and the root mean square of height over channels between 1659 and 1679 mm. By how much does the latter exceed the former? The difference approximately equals -36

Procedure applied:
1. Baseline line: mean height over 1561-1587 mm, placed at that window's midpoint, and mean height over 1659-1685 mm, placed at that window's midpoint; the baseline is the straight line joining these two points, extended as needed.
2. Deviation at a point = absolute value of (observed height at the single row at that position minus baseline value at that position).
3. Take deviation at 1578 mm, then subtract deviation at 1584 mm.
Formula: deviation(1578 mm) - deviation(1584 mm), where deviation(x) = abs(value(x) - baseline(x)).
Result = -13.1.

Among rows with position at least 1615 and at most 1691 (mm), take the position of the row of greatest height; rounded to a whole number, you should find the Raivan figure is 1616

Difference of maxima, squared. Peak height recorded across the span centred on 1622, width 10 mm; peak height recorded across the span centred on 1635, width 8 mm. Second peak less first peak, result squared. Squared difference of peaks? 3181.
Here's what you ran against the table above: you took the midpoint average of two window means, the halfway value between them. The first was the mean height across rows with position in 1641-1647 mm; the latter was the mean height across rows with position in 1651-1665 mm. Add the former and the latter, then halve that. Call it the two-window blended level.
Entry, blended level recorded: 235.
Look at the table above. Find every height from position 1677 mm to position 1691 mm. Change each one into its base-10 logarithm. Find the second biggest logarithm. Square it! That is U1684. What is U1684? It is 5.69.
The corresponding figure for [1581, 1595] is 6.11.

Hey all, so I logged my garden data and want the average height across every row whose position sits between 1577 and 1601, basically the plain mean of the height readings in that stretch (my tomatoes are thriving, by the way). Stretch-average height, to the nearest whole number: 289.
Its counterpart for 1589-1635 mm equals 258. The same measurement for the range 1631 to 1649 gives 211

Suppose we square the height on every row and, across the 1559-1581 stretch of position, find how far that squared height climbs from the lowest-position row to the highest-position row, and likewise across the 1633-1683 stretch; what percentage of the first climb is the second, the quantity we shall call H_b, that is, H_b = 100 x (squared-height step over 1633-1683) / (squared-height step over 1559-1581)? 392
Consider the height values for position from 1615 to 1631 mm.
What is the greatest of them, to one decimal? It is 262.3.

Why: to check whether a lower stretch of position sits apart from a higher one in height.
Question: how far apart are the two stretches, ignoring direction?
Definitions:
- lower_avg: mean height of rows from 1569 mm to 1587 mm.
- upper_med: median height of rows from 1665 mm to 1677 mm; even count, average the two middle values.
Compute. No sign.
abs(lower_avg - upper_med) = 41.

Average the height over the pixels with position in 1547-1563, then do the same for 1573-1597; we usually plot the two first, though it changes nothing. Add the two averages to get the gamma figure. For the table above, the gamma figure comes 566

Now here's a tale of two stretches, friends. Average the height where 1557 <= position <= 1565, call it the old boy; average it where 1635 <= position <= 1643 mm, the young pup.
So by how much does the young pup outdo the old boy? -77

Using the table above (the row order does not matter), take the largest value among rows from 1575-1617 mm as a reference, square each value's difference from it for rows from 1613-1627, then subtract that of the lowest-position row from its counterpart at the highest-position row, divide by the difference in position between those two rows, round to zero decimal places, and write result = 479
